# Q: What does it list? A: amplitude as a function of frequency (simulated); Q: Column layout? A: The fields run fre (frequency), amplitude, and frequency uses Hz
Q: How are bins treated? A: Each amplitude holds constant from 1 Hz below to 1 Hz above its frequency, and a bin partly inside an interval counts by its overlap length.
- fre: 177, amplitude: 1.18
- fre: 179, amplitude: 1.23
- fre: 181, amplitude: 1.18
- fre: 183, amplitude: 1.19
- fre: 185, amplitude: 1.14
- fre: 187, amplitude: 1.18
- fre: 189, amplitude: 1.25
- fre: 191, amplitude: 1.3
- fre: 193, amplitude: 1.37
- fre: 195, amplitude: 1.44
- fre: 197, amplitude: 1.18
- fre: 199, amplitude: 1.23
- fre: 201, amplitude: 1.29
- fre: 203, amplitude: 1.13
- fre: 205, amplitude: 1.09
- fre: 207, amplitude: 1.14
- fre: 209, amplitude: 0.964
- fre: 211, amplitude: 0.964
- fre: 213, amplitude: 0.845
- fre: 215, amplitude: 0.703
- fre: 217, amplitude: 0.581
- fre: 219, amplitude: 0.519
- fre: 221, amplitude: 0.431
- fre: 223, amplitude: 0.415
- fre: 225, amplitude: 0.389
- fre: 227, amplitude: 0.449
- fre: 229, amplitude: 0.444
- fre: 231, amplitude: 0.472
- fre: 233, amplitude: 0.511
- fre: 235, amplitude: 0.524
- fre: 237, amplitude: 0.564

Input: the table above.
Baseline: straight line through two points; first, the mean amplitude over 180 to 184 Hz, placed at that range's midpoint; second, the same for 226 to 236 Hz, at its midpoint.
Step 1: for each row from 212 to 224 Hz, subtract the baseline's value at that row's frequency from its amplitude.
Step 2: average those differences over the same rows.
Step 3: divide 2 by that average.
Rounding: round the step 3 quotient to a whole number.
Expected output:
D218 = -24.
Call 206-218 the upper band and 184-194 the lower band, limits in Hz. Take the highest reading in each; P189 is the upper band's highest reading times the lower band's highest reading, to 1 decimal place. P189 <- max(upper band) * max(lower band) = 1.6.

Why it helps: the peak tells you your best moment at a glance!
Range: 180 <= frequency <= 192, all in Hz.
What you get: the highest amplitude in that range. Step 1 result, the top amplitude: 1.3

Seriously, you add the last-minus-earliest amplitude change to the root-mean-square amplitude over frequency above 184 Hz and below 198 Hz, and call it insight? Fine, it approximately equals 1.3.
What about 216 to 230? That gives 0.3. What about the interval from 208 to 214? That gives 0.8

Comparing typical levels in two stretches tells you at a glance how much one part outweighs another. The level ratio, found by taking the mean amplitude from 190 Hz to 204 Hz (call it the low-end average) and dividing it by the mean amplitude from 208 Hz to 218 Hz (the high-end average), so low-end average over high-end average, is 1.57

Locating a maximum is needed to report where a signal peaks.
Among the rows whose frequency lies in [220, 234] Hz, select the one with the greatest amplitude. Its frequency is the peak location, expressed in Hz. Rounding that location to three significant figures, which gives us 233 Hz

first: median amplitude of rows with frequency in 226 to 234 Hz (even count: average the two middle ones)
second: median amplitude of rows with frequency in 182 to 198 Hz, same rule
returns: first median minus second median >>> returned -0.76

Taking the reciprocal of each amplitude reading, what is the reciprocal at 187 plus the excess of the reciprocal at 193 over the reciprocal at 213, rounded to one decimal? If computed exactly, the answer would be 0.4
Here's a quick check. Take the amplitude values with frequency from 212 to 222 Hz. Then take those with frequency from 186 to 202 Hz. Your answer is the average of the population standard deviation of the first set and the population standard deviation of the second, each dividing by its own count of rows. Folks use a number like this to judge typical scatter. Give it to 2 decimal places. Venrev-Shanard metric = 0.11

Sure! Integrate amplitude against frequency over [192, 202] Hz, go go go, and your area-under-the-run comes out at 13.0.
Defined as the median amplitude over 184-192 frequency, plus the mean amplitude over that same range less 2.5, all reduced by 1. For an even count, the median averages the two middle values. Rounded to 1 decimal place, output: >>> -1.1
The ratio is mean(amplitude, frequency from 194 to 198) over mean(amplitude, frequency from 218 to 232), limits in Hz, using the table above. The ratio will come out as 2.94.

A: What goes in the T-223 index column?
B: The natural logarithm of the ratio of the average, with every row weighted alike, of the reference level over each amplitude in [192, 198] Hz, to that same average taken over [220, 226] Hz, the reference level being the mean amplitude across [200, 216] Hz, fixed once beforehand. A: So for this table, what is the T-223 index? -1.2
